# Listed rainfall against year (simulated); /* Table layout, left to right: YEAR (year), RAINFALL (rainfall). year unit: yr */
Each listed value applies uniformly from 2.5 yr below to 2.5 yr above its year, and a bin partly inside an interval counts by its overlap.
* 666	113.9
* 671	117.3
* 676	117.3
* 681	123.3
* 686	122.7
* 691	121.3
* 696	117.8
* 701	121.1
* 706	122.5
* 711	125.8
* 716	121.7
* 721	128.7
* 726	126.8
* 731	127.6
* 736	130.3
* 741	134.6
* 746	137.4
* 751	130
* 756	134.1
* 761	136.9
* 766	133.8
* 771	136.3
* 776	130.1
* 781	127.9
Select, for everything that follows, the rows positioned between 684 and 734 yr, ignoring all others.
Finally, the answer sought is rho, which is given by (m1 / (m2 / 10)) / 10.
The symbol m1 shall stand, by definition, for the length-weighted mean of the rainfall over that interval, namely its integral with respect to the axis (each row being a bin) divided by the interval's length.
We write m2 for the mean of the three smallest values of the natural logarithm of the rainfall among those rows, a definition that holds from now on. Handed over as 25.8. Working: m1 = 124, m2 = 4.79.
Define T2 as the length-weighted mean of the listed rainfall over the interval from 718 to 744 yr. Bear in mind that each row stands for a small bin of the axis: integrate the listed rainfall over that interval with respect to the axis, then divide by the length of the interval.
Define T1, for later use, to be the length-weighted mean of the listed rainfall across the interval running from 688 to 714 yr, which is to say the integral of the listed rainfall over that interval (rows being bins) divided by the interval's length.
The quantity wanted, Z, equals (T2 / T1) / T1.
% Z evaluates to 0.0087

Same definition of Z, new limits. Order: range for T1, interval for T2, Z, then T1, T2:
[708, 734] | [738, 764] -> 0.0085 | 126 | 135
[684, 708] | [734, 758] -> 0.0091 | 121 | 133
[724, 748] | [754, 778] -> 0.0078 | 131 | 134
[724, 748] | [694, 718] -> 0.0071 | 131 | 122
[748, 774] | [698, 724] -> 0.0069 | 134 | 124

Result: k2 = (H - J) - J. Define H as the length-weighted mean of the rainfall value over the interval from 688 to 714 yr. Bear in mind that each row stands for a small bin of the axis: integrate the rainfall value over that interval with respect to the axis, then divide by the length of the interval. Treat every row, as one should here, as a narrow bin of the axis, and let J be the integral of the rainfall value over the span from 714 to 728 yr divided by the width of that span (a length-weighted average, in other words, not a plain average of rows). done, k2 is -130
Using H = 121.7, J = 126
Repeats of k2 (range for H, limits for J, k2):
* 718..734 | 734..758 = -139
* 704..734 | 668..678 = -109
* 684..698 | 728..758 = -144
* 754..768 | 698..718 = -110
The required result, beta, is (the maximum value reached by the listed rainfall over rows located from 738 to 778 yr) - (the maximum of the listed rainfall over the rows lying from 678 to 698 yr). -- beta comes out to 14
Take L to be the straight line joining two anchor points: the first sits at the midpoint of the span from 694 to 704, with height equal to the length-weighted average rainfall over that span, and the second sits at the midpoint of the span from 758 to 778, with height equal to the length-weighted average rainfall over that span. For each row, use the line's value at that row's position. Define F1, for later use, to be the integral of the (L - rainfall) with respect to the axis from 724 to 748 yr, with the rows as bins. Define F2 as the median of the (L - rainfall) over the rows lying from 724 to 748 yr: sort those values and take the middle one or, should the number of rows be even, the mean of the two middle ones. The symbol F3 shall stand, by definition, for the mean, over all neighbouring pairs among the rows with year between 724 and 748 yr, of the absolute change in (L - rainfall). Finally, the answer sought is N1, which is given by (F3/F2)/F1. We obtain 0.007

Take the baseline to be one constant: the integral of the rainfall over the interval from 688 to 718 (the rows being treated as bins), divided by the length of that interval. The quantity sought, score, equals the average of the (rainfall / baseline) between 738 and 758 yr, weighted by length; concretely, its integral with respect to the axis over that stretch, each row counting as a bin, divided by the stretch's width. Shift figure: 1.10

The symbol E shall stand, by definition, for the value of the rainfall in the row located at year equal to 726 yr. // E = 126.8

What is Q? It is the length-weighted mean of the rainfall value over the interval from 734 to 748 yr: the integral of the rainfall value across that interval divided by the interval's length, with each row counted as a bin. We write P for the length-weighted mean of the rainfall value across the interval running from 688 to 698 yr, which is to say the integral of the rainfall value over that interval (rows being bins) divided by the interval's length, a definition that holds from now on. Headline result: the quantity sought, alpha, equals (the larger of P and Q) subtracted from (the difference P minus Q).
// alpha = -148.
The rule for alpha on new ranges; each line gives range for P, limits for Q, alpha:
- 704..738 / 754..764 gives -145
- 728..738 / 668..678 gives -117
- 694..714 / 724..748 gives -141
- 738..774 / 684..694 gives -122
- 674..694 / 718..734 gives -134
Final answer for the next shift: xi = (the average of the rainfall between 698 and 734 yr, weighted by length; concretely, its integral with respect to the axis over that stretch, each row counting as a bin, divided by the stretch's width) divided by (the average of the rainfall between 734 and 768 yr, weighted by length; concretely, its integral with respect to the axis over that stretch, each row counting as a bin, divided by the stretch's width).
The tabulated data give 0.93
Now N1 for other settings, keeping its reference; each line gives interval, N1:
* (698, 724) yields 0.060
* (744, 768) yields 0.031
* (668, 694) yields 0.006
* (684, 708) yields 0.038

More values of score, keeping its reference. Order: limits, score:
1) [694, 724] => 1.01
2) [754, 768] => 1.11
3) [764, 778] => 1.10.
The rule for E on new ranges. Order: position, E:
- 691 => 121.3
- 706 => 122.5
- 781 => 127.9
